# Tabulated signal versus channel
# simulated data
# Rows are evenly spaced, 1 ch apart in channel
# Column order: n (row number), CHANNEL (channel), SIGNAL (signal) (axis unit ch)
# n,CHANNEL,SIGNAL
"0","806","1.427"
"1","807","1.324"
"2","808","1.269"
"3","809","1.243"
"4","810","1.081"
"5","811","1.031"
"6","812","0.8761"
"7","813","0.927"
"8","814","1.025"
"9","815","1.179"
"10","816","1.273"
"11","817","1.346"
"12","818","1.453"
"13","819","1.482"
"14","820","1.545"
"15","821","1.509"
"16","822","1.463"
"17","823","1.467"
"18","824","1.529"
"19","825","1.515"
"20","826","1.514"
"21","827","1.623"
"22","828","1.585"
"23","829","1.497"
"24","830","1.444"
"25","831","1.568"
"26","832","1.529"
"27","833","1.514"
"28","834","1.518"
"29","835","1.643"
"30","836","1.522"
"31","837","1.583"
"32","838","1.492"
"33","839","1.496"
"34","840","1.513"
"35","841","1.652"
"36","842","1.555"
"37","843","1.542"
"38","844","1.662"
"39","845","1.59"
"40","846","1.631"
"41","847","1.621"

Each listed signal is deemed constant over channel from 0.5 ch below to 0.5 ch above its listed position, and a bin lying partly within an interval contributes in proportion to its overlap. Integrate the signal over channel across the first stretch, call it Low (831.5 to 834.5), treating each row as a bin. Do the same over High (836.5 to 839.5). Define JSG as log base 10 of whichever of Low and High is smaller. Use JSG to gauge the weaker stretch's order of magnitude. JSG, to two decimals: 0.66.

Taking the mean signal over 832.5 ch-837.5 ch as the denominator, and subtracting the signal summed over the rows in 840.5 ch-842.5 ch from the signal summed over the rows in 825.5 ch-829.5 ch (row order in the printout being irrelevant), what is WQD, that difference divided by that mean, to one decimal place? 1.9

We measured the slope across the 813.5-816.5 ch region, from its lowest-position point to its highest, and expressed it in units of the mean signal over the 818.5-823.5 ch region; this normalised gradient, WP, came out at 0.083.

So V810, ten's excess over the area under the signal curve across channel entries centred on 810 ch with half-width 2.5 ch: 4.50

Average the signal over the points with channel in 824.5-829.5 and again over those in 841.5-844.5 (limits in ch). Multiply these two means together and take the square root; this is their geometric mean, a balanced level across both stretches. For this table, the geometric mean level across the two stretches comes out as 1.566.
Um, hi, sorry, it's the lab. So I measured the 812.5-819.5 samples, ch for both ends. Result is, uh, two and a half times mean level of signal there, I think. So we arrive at 3.10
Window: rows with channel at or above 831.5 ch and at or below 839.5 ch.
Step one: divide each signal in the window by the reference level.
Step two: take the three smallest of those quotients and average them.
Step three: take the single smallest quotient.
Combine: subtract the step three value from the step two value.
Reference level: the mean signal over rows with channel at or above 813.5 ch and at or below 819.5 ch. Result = 0.01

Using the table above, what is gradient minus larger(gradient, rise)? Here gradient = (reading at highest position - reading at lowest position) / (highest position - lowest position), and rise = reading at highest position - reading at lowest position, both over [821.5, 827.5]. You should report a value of -0.13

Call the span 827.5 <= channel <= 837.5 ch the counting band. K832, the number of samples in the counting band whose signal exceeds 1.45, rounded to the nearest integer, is 9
